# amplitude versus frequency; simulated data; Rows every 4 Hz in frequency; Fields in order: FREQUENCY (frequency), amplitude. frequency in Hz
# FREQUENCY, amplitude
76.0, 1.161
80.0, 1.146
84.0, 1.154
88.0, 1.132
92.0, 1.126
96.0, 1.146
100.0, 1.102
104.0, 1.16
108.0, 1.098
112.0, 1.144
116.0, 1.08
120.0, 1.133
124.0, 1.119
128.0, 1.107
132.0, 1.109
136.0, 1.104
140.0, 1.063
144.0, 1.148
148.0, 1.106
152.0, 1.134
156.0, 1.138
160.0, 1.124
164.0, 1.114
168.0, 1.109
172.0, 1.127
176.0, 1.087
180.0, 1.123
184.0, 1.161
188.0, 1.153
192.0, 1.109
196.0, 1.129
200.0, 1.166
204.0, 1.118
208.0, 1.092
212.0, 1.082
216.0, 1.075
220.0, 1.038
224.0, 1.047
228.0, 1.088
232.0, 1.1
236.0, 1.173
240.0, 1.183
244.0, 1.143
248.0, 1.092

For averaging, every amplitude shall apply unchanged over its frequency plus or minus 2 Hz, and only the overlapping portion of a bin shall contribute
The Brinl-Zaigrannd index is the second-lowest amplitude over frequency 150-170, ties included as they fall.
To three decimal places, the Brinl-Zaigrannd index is 1.114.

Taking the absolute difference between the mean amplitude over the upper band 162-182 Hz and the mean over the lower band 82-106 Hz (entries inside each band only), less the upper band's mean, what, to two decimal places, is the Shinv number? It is -1.09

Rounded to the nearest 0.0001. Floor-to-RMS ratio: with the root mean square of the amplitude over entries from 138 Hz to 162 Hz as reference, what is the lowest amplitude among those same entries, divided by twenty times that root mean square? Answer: 0.0475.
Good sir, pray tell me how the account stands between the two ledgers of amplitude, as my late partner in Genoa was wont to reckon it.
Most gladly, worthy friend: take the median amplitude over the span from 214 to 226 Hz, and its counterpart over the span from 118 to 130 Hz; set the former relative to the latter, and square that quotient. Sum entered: 0.88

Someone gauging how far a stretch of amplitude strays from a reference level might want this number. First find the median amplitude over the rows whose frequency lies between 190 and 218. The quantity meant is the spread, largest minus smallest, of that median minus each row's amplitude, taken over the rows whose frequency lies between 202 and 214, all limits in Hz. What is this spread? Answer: 0.036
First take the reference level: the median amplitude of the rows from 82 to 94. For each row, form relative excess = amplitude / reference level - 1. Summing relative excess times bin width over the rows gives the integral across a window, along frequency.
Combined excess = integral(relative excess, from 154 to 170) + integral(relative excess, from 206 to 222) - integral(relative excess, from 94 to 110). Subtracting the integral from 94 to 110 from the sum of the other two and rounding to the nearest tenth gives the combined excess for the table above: -0.9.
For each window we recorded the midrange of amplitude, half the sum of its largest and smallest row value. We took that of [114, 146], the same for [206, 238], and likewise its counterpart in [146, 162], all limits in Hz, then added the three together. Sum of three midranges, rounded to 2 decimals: 3.33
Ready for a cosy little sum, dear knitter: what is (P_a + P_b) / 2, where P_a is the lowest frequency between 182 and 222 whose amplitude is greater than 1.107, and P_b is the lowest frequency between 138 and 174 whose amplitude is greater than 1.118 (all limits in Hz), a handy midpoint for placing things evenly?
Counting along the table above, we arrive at 164 Hz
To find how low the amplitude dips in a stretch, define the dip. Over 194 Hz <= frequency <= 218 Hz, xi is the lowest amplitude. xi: 1.075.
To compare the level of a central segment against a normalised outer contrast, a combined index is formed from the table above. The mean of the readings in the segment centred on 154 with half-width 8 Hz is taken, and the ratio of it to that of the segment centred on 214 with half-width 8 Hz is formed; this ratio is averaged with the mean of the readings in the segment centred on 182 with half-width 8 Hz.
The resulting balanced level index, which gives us 1.09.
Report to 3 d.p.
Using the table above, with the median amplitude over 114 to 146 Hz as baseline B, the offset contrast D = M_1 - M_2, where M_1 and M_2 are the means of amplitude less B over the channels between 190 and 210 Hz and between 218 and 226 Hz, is 0.080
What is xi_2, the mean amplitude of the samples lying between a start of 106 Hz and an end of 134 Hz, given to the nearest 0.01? 1.11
